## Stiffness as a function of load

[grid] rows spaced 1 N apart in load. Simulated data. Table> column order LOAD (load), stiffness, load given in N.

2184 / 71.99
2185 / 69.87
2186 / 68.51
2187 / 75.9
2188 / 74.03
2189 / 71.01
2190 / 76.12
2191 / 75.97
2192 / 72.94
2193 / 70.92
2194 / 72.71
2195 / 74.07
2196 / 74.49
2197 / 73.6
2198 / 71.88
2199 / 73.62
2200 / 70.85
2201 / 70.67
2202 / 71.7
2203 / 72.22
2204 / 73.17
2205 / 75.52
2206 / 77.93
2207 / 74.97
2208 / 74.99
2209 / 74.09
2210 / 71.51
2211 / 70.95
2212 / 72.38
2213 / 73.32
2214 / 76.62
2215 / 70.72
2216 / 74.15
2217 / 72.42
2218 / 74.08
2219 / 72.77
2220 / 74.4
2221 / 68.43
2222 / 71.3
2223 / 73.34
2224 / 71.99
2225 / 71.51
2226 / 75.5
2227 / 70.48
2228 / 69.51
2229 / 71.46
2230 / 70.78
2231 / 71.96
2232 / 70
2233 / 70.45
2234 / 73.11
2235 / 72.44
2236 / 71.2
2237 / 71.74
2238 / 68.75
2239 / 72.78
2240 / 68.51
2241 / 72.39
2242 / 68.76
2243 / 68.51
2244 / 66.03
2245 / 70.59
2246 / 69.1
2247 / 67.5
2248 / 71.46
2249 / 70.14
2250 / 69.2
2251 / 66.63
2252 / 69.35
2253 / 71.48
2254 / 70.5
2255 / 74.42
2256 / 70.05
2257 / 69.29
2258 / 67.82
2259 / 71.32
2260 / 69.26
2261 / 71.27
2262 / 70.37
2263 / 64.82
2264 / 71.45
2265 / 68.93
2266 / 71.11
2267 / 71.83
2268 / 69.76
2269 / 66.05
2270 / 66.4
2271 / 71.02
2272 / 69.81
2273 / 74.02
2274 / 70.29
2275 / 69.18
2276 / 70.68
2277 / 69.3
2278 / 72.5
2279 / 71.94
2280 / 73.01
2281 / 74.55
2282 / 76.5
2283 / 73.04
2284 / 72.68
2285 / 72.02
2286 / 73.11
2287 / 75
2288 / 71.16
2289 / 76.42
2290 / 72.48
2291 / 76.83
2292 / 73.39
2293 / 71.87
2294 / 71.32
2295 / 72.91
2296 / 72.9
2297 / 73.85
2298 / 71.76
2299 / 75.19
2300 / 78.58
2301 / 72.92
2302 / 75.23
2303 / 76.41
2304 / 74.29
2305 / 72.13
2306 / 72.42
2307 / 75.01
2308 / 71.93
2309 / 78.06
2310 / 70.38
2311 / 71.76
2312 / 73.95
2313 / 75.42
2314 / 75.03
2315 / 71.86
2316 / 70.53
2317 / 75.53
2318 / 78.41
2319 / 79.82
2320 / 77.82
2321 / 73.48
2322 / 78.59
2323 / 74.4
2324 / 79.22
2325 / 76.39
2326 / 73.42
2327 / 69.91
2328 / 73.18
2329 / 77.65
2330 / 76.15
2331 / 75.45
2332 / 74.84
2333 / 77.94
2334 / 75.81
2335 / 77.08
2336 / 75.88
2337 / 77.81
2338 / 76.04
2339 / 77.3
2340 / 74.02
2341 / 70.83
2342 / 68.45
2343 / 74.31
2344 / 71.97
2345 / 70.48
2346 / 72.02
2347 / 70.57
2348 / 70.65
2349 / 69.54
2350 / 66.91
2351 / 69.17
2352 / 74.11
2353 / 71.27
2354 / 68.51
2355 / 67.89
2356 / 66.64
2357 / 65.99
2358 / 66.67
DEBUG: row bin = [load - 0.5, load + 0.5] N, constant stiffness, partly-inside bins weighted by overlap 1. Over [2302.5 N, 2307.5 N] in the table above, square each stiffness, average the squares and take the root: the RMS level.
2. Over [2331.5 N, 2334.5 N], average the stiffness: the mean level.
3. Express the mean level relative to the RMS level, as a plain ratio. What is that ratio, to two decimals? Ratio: 1.03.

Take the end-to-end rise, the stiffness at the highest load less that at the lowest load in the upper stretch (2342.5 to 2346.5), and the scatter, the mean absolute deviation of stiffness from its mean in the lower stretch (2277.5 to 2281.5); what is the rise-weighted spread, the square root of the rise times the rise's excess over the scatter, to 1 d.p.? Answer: 2.7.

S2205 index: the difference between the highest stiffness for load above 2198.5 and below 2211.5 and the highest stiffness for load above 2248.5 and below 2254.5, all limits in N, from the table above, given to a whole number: 6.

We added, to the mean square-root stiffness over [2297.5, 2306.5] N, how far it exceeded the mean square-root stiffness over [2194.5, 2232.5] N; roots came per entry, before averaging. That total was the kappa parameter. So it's 8.71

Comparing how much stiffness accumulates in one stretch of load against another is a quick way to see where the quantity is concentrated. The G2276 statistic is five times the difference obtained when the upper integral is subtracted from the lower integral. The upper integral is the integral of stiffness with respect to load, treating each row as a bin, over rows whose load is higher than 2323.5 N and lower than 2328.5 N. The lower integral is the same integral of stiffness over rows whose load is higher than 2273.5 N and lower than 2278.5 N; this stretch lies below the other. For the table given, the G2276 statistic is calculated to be -101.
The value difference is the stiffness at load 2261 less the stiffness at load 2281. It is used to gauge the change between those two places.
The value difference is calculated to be -3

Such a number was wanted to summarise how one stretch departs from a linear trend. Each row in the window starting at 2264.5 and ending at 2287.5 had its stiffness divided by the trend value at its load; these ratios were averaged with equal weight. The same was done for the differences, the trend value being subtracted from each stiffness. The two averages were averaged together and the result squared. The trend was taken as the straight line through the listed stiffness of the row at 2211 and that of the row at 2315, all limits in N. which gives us 0.20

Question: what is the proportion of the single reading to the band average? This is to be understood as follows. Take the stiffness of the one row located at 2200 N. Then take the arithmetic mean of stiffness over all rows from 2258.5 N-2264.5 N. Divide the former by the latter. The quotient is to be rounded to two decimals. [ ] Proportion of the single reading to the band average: 1.02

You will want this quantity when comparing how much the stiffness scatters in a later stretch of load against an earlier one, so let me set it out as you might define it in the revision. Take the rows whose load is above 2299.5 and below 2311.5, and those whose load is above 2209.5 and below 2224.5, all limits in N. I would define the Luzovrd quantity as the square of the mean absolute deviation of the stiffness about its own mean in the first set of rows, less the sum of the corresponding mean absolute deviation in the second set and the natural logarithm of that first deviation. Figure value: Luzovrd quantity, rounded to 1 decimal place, 2.5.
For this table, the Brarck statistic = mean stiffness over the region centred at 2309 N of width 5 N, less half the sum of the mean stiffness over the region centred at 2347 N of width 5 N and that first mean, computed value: 1.4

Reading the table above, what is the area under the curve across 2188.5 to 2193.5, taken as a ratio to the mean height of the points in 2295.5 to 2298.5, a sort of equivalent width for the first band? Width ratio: 5.0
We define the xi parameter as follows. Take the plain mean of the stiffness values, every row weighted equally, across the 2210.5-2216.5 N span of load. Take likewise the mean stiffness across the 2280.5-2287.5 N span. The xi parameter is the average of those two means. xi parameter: 73.4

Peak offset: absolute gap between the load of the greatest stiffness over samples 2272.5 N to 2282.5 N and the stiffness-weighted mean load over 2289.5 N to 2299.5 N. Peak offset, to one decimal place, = 12.5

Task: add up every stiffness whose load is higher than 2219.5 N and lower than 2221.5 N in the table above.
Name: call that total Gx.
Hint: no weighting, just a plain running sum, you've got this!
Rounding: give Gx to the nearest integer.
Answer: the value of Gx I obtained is 143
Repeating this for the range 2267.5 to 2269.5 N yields 136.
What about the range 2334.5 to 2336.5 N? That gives 153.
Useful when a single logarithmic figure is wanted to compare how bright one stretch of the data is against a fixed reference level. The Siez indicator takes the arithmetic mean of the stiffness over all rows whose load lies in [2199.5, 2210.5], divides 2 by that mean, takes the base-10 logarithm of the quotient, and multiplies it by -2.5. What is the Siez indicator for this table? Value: 3.91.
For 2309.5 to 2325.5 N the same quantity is 3.94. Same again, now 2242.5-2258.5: 3.85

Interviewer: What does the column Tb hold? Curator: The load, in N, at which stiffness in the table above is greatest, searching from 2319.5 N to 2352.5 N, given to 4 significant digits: 2324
